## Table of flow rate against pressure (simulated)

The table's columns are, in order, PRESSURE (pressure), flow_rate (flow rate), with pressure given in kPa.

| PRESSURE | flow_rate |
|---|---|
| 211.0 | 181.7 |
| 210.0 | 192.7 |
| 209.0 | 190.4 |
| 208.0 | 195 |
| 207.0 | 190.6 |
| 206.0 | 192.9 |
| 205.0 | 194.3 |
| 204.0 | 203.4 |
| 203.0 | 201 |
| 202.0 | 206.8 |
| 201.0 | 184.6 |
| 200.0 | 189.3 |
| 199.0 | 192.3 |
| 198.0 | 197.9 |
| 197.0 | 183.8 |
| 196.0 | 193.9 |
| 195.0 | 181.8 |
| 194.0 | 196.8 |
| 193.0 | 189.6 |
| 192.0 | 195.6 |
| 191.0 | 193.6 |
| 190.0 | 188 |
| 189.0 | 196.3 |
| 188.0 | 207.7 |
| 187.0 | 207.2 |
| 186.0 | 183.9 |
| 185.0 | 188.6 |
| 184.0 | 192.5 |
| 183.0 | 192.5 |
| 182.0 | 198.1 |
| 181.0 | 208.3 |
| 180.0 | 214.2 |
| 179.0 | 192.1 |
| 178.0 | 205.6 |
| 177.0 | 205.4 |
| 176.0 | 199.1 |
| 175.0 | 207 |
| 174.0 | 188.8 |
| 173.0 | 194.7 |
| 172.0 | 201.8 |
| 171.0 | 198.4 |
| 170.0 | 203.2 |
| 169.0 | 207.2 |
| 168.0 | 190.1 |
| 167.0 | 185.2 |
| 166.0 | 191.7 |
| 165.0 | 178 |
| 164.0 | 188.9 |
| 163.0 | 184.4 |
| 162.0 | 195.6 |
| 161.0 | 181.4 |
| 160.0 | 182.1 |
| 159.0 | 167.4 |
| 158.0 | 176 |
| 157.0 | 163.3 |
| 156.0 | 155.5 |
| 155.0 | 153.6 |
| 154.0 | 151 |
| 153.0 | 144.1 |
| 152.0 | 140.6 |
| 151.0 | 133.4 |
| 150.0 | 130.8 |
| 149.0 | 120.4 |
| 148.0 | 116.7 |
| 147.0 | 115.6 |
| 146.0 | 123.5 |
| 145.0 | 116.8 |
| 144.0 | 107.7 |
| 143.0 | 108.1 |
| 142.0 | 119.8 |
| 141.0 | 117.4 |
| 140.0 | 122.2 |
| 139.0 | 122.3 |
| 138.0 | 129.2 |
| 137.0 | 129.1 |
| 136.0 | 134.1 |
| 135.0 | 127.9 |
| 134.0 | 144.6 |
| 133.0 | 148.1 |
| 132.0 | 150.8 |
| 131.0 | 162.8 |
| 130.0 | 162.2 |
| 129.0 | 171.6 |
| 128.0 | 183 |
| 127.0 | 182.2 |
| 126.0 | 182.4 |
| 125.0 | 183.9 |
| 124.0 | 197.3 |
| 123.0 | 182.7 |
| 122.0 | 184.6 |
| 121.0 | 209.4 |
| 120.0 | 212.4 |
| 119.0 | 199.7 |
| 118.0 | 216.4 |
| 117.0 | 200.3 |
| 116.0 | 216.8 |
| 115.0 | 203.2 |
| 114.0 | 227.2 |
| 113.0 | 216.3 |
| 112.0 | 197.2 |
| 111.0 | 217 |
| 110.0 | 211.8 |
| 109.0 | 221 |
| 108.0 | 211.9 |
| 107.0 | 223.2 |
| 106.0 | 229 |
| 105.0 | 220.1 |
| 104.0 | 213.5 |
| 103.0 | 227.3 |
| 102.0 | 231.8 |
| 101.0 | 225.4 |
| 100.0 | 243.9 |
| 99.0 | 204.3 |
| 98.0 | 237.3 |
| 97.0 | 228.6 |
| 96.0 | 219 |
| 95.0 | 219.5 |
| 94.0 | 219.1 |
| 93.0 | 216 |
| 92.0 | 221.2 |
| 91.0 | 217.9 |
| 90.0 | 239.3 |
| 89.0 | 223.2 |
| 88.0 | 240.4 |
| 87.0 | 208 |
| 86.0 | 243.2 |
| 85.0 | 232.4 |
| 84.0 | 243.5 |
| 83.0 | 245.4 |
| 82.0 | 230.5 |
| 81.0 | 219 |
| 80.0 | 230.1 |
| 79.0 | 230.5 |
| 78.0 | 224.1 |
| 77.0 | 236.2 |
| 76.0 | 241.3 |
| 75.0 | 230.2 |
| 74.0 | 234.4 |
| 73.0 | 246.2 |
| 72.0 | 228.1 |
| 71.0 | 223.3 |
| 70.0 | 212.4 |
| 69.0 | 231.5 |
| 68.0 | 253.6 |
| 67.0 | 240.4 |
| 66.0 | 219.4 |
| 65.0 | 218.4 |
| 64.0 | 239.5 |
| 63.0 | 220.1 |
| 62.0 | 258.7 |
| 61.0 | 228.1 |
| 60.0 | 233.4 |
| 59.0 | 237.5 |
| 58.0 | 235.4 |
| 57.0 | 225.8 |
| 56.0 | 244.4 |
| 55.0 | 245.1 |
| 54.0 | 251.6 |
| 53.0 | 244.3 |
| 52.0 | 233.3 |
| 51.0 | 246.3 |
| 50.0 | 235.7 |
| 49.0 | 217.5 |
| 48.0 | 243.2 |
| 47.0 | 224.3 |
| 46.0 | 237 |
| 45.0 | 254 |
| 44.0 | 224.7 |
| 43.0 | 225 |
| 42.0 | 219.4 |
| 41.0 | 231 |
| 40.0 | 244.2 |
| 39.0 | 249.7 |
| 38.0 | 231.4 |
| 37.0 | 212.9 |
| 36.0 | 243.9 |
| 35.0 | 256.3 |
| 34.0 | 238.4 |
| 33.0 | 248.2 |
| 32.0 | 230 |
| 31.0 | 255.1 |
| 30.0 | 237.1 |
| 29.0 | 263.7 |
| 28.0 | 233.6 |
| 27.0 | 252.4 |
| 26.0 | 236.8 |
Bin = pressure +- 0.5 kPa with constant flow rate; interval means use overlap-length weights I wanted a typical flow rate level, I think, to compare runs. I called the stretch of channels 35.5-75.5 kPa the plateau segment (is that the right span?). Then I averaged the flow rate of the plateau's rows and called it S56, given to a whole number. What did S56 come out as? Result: 234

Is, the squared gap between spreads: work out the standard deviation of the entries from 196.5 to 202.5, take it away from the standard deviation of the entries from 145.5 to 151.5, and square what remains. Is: 2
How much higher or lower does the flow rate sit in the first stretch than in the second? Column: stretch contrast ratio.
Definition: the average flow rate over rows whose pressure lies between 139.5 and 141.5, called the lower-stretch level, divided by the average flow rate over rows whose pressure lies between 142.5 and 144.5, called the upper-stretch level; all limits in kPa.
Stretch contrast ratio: 1.11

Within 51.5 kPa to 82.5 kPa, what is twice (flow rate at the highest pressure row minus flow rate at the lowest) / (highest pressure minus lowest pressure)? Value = -0.2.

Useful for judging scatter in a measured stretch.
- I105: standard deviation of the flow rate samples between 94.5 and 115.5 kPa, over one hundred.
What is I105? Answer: 0.11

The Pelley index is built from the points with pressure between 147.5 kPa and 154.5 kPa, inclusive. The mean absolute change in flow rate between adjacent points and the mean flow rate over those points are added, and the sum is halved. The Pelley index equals 70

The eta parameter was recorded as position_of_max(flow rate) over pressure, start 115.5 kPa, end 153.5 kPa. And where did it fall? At 116.0 kPa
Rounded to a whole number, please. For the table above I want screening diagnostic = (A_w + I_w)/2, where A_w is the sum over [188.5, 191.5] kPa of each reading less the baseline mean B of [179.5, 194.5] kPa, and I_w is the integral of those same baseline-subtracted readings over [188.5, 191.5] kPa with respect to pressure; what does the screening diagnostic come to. -13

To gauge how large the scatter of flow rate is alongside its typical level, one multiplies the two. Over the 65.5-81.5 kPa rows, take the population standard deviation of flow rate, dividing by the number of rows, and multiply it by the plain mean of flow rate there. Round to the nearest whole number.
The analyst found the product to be 2395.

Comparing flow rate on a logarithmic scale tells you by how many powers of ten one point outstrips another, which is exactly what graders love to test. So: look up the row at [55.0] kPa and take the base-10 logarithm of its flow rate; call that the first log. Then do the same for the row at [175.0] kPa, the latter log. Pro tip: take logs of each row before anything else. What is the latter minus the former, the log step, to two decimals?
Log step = -0.07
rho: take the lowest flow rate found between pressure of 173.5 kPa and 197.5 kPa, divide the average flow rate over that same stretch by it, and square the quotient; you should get 1.17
